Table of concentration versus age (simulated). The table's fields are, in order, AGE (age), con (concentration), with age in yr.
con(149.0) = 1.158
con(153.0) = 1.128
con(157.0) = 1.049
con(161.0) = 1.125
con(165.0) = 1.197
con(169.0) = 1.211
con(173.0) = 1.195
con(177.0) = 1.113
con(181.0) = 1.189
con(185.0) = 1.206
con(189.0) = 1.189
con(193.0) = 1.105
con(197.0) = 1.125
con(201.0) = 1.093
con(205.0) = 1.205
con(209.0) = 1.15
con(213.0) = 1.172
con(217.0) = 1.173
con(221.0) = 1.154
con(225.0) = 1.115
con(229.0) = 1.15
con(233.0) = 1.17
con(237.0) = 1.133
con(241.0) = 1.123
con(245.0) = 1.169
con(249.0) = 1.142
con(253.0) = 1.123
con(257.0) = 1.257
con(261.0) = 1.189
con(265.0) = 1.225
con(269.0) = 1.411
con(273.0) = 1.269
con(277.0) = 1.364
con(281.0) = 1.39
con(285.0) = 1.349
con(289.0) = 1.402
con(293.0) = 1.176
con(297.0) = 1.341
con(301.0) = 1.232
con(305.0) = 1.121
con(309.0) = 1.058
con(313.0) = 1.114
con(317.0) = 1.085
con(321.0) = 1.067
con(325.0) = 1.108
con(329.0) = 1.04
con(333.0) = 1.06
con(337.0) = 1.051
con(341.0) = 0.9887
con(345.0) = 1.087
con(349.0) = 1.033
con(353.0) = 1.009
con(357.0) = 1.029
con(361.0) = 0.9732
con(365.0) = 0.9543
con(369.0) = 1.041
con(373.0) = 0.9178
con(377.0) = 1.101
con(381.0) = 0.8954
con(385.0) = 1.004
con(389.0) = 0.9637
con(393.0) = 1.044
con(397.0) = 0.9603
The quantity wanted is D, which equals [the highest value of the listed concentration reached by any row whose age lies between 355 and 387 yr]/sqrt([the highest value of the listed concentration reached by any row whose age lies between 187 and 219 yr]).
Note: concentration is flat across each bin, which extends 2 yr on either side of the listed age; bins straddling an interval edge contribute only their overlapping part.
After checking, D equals 1.00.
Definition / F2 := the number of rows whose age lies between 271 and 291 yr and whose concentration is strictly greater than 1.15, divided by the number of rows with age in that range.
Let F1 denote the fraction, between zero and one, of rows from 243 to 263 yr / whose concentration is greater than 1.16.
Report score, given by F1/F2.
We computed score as 0.6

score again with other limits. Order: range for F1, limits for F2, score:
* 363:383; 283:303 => 0.0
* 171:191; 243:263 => 1.3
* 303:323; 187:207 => 0.0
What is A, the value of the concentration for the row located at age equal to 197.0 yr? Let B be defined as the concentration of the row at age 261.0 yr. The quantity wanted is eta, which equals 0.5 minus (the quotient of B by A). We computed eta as -0.56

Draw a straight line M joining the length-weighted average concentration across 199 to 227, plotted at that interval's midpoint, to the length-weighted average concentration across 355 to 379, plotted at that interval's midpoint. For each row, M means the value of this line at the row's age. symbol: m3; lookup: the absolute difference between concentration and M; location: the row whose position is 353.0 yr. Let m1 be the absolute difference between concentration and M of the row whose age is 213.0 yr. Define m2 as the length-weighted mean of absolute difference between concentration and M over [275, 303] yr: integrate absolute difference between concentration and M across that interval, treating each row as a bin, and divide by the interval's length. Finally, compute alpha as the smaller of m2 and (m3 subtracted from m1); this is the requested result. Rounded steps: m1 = 0.02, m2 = 0.244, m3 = 0.007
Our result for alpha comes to 0.013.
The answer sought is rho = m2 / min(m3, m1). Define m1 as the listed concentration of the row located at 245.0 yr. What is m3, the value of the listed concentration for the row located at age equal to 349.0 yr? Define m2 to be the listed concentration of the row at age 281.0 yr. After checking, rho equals 1.35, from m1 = 1.169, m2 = 1.39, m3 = 1.033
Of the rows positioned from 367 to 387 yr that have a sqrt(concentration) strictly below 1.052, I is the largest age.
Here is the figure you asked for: 385.0 yr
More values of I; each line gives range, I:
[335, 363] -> 361.0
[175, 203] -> 201.0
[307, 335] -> 333.0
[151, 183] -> 157.0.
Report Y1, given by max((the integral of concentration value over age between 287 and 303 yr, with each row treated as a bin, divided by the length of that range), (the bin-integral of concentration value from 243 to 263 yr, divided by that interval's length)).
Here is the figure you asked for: 1.29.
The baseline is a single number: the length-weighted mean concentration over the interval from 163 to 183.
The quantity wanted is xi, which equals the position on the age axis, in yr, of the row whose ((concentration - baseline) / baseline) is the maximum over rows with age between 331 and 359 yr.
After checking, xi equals 345.0 yr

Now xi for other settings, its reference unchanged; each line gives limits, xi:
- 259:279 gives 269.0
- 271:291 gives 289.0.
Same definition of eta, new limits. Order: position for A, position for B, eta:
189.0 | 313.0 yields -0.44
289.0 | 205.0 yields -0.36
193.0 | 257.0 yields -0.64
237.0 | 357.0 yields -0.41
